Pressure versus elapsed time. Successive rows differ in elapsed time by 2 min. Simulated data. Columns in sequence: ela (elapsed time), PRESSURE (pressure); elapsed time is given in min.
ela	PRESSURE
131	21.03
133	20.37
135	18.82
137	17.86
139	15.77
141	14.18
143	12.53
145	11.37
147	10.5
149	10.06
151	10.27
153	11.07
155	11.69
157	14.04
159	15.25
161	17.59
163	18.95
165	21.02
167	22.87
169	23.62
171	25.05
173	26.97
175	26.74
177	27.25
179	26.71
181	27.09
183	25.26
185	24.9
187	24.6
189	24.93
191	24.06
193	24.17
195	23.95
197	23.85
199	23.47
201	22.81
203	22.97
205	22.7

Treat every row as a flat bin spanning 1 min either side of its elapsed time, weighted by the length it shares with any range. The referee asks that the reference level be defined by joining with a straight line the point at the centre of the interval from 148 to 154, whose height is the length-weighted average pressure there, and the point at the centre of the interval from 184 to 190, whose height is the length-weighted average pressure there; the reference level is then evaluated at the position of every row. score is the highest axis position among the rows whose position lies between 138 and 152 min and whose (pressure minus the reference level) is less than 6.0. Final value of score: 151 min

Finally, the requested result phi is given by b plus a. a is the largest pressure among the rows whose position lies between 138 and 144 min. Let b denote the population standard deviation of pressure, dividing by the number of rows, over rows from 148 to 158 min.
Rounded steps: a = 15.77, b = 1.4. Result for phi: 17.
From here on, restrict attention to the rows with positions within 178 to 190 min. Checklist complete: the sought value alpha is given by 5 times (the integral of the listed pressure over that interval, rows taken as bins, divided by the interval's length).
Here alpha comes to 128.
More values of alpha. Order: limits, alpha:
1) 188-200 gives 120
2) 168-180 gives 130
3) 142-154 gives 55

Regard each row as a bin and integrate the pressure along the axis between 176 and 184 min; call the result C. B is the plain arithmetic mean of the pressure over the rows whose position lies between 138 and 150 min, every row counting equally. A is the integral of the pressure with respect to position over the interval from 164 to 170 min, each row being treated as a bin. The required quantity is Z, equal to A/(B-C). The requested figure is -0.67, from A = 135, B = 12.4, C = 213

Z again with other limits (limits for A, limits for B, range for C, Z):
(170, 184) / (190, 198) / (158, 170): -1.72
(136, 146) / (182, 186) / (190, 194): -2.01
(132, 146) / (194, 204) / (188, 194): -1.80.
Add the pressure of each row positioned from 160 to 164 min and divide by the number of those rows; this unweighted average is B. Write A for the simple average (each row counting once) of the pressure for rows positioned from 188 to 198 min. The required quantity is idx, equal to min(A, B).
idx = 18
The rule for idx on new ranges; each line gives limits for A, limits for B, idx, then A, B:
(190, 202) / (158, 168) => 19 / 23.7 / 19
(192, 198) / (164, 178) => 24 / 24.0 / 25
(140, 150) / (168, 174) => 12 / 11.7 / 25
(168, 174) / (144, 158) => 11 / 25.2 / 11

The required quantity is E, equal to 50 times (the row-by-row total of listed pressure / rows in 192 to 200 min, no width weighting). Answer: 4772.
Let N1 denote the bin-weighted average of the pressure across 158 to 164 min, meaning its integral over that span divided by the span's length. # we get 17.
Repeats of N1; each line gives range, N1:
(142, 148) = 11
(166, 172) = 24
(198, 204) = 23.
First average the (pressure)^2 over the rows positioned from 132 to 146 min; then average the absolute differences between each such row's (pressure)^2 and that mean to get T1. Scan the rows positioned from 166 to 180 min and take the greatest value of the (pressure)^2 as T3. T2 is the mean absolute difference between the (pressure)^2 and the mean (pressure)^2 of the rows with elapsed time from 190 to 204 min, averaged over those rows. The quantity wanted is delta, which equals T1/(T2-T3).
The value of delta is -0.121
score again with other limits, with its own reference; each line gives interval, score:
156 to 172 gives 169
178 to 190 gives 189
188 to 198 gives 197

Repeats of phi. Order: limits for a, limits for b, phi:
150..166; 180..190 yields 22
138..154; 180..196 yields 17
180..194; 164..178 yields 29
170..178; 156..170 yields 31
